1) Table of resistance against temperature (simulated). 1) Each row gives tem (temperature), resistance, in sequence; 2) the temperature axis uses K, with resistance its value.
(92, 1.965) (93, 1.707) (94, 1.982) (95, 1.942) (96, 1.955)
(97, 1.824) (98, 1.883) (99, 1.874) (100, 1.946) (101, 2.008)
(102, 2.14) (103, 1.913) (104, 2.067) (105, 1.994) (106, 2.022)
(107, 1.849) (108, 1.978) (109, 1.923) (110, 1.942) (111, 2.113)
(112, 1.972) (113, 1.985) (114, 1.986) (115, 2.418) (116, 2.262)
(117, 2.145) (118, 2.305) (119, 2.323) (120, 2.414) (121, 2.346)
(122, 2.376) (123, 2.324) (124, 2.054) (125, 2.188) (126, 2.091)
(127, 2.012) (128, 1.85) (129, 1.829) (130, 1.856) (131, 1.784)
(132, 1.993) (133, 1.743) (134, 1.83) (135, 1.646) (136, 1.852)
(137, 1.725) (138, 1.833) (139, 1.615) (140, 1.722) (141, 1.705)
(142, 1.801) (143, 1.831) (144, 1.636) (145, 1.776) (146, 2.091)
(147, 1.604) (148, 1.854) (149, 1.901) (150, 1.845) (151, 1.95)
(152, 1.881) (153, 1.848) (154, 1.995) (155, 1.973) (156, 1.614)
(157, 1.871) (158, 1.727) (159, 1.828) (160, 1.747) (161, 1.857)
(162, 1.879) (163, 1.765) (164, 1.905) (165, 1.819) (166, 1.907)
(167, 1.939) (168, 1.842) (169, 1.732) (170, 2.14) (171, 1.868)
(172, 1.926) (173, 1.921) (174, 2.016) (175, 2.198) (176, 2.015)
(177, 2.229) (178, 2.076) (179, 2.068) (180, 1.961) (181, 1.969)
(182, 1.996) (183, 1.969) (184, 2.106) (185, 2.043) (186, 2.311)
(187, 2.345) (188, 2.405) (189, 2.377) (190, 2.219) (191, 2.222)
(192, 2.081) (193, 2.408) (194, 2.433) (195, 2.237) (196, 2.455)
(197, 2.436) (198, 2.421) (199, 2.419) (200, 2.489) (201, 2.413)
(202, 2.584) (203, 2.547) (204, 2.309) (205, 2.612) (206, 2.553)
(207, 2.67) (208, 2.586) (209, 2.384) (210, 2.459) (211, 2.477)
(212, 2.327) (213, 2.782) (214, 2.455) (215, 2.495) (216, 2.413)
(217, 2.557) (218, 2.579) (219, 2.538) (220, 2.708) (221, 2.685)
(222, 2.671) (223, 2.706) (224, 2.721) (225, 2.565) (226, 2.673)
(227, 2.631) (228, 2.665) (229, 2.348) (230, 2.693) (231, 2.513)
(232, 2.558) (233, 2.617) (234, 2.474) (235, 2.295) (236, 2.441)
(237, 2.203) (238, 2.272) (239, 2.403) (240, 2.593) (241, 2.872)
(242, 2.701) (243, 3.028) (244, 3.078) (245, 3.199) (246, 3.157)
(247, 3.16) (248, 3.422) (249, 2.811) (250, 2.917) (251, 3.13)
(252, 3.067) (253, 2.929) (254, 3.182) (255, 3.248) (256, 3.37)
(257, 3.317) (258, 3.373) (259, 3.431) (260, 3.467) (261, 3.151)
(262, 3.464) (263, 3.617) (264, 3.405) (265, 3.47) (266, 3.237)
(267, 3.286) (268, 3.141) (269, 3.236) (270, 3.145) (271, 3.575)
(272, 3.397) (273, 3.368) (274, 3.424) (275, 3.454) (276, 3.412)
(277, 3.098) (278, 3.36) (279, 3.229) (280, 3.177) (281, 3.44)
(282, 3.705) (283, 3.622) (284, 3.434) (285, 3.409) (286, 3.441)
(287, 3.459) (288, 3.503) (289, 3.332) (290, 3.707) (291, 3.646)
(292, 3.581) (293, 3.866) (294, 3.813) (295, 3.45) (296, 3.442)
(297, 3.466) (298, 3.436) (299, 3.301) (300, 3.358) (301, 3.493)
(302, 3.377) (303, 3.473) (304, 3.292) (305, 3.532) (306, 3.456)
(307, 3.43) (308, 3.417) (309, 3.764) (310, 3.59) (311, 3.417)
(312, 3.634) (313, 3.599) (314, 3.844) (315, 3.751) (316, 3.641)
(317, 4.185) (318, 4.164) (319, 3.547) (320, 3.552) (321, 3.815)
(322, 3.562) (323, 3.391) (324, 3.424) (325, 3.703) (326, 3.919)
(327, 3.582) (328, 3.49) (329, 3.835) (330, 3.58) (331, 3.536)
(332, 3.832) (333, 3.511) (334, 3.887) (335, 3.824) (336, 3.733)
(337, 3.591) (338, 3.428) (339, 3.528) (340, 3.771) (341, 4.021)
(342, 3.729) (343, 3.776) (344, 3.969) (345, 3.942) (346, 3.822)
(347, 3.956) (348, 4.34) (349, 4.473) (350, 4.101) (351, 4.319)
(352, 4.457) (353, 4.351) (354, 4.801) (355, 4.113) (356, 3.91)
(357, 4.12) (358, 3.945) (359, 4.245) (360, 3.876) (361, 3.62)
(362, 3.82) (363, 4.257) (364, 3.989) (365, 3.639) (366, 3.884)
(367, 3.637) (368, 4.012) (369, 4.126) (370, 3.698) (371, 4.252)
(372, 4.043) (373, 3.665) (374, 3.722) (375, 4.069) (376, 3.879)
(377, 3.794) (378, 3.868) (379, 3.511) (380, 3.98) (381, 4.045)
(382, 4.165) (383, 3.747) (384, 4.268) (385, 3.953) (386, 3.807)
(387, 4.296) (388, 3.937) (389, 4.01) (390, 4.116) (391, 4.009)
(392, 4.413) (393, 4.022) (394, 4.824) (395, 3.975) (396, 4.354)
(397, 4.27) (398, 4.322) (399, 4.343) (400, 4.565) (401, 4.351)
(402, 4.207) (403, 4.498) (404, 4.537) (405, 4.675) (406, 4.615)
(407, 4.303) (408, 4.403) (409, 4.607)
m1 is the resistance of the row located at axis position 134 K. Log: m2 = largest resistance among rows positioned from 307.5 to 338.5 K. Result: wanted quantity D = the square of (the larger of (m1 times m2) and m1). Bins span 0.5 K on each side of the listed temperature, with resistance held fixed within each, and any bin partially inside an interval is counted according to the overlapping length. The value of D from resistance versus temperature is 59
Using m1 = 1.83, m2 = 4.185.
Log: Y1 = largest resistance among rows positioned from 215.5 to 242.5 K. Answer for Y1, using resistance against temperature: 2.872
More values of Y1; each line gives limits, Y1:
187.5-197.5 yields 2.455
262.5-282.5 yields 3.705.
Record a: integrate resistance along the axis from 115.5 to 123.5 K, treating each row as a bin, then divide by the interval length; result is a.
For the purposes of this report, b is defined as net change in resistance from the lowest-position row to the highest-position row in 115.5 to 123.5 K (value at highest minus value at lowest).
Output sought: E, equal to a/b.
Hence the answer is 37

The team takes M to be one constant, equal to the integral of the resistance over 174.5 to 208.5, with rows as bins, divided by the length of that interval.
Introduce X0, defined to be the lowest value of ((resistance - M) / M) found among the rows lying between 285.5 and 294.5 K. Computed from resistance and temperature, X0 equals 0.45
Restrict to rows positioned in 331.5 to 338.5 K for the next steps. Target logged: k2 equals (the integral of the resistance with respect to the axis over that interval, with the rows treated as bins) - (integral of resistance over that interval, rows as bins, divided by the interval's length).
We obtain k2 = 22.1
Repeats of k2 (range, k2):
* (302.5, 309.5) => 20.9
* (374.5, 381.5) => 23.3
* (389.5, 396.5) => 25.5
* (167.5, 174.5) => 11.5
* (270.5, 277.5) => 20.3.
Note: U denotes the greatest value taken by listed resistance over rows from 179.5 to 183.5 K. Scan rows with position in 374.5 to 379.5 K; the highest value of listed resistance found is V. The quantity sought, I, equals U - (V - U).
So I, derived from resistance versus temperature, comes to -0.1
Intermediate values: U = 1.996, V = 4.069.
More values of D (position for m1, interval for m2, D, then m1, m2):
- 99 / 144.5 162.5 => 15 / 1.874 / 2.091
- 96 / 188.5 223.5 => 30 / 1.955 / 2.782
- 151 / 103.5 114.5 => 17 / 1.95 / 2.113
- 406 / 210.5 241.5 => 176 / 4.615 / 2.872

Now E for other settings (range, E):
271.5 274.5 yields 126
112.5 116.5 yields 8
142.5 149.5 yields 26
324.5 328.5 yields -17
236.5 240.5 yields 6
